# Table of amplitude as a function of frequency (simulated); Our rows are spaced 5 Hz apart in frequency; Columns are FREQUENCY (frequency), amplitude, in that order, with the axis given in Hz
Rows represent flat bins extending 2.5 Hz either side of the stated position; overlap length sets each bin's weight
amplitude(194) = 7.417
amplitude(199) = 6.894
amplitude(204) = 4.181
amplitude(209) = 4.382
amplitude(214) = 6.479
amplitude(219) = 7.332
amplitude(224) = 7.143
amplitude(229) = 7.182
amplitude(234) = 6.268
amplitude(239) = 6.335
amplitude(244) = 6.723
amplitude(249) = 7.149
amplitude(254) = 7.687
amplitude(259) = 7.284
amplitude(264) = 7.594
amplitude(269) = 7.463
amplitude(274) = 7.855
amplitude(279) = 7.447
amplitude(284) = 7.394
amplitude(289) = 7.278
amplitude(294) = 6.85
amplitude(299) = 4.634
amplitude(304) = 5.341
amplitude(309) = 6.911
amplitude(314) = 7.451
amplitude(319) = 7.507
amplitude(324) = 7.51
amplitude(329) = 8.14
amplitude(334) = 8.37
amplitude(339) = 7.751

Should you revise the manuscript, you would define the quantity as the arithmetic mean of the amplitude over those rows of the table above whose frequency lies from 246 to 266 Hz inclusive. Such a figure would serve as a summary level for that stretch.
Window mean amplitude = 7.4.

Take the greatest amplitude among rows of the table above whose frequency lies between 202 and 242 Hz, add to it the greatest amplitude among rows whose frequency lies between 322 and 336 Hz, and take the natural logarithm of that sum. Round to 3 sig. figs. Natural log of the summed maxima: 2.75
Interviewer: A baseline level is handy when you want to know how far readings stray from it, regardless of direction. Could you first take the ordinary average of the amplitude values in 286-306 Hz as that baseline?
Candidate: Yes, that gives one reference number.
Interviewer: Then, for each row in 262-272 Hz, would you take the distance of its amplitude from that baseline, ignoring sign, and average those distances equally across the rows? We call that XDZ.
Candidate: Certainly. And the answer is 1.5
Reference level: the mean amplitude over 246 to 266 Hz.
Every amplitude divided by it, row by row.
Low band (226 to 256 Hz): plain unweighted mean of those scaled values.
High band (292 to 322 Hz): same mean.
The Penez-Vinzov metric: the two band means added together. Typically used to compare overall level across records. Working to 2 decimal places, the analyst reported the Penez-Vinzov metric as 1.80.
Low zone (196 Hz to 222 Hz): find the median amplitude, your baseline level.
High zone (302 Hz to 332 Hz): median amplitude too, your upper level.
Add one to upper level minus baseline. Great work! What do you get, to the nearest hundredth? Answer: 2.00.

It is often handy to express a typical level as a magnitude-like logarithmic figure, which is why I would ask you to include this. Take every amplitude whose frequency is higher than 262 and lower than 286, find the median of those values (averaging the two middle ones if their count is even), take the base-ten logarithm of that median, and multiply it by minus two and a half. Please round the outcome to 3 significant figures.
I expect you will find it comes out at -2.18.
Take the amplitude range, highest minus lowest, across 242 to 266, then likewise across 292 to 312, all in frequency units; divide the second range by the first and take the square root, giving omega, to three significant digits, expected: 1.54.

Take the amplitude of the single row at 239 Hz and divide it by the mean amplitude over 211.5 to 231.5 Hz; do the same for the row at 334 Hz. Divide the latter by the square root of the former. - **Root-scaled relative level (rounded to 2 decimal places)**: 1.25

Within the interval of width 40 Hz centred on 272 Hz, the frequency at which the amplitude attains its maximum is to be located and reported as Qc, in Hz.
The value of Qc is 274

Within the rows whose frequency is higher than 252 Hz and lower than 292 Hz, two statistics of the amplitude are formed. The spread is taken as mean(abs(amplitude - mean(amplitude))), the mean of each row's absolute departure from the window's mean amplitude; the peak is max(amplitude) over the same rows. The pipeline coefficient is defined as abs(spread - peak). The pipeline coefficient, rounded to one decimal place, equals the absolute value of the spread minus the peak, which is 7.7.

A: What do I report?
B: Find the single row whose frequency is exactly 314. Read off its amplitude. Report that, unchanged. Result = 7.451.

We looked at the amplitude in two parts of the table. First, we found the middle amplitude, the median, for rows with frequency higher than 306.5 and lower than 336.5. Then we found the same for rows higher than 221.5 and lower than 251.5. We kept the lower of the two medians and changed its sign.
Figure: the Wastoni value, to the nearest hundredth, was -6.93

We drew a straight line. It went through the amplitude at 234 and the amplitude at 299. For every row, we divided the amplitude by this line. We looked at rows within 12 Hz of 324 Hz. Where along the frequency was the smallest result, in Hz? 314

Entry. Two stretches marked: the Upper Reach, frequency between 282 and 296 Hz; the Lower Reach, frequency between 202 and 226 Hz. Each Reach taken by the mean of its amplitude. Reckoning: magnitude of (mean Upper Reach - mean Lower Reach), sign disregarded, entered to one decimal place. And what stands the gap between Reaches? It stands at 1.3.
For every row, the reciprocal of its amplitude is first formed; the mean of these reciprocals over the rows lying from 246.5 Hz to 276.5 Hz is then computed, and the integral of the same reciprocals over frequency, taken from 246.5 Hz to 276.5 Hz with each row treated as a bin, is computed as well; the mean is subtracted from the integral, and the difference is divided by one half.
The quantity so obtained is 7.7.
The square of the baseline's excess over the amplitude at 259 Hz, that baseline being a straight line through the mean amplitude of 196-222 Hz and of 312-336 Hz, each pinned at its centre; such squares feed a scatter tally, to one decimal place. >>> 0.3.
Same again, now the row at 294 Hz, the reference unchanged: 0.2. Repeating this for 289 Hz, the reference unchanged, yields 0.0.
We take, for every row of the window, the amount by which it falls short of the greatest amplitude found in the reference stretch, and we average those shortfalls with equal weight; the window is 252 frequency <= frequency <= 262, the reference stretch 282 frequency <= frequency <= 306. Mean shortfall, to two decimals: -0.09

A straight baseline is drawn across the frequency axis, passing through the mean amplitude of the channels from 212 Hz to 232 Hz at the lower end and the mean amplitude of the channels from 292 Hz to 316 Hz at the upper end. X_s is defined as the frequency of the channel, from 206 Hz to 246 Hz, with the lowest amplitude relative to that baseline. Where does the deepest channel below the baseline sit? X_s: 209 Hz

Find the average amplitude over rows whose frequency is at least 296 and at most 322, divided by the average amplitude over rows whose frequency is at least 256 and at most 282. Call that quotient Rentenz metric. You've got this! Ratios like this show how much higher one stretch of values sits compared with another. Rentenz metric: 0.85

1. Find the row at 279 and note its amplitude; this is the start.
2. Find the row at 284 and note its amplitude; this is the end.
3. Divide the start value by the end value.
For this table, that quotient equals 1.01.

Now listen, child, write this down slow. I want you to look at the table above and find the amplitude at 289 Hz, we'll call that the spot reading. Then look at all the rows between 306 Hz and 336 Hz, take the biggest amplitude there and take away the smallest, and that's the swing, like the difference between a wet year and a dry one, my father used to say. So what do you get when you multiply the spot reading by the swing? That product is 10.6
